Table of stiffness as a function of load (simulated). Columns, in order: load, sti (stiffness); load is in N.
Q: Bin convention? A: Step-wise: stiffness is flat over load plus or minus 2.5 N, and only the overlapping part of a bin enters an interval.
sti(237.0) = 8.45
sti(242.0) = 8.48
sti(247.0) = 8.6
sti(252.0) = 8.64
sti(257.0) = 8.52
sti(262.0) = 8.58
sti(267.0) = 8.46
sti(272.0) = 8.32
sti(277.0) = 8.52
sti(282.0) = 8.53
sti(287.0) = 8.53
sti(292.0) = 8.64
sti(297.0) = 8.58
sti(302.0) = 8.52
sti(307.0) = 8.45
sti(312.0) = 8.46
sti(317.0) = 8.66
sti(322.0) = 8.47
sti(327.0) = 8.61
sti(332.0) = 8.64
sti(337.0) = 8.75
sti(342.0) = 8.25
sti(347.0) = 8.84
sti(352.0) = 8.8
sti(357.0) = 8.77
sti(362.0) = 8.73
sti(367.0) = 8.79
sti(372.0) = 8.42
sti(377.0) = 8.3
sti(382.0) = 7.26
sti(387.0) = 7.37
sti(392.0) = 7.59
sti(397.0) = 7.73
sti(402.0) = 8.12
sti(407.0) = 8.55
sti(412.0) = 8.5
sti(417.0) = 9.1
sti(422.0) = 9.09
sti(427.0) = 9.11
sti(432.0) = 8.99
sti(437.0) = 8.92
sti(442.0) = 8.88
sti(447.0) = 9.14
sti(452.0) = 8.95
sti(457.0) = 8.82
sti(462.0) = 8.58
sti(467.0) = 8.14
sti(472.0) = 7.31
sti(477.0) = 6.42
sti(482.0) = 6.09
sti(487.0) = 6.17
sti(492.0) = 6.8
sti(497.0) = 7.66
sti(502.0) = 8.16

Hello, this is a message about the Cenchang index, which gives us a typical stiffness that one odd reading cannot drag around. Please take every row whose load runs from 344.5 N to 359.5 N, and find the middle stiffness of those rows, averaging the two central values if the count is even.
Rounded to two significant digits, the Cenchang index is 8.8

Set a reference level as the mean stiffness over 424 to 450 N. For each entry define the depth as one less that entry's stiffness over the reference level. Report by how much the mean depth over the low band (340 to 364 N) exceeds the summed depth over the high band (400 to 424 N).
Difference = -0.15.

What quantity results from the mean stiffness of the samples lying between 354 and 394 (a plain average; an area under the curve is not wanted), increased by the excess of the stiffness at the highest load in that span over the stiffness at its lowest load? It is 7.0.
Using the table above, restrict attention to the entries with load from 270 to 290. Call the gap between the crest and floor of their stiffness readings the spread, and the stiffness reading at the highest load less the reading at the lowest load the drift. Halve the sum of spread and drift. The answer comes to 0.21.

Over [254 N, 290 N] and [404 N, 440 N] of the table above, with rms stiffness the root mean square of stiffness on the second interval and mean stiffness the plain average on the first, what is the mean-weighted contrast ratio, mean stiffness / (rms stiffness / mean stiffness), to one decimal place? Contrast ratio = 8.1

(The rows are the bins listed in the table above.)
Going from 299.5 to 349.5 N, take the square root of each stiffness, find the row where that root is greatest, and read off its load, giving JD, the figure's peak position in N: 347.0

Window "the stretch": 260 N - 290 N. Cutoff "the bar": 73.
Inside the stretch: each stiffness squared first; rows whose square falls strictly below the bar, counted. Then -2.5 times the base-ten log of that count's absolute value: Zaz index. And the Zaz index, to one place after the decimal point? -1.7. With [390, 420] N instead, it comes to -1.5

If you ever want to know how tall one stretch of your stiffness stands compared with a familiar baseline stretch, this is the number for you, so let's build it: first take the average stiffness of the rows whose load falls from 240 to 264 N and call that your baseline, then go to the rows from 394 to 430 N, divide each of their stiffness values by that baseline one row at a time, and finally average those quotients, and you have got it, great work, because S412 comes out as 1.00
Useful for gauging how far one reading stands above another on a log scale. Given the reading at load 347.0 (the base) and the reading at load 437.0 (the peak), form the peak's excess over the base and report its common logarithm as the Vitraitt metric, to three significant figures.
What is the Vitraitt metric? -1.10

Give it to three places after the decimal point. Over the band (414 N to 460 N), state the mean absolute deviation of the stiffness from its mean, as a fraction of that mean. 0.011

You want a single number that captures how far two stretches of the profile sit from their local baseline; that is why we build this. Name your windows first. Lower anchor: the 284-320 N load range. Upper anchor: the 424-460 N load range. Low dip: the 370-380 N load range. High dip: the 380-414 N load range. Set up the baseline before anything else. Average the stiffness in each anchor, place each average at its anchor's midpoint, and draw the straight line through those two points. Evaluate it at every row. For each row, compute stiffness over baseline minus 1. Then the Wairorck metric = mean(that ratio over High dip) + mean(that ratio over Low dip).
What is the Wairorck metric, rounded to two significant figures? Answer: -0.16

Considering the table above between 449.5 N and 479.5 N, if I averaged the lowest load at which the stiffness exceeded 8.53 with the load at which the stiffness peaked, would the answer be 452.0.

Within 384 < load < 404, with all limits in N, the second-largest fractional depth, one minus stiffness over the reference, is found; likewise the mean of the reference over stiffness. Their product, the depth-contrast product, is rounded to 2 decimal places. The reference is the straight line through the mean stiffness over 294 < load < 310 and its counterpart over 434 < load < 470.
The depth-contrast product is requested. 0.14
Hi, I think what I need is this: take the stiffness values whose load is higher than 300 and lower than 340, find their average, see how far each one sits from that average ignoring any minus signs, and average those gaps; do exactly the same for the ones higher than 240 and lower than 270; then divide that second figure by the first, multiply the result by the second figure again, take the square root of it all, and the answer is 0.19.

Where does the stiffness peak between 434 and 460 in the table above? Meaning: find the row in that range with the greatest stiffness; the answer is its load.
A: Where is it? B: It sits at 447.0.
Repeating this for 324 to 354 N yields 347.0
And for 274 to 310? 292.0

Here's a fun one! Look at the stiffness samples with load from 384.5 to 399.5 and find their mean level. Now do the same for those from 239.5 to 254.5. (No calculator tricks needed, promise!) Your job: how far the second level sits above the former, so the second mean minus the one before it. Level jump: 1.0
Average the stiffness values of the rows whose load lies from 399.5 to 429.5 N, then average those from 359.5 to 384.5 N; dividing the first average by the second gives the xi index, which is 1.05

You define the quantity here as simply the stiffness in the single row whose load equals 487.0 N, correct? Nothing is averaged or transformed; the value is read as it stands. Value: 6.17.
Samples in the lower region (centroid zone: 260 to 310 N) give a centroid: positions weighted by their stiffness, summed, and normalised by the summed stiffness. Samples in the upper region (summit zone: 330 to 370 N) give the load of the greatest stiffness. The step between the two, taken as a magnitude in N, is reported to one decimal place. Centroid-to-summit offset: 62.5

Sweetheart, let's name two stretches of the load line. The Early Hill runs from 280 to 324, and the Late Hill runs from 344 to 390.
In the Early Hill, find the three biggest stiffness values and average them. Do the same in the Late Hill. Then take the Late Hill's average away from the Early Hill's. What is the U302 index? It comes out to -0.18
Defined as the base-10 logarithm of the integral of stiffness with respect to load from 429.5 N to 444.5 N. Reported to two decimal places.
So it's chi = 2.13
